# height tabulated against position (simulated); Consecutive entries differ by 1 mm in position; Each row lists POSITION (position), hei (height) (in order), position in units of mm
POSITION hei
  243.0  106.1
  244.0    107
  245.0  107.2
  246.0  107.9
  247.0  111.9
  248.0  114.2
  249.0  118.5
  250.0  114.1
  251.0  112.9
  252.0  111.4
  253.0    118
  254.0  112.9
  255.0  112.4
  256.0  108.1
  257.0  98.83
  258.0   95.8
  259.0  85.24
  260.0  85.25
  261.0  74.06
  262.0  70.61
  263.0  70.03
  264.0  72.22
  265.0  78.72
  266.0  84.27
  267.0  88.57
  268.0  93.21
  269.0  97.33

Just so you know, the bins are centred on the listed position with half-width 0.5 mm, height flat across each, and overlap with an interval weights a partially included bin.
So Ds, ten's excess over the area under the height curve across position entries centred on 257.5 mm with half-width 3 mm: -576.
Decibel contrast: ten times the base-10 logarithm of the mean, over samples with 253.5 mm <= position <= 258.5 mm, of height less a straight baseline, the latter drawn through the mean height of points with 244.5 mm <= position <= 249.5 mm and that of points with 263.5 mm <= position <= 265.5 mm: 10.9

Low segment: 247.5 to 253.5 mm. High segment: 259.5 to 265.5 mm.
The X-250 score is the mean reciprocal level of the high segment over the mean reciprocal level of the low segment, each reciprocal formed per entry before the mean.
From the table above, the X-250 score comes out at 1.5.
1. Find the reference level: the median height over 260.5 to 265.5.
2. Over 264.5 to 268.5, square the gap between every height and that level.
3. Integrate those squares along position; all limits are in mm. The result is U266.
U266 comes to 895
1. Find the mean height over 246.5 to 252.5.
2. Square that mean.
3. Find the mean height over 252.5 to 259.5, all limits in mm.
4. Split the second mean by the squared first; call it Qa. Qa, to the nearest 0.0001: 0.0081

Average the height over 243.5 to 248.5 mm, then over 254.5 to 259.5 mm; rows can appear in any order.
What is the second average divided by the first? 0.913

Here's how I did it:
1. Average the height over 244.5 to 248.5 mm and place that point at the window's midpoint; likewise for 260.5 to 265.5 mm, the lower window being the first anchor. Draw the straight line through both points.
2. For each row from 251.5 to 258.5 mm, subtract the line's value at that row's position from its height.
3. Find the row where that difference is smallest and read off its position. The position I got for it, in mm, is 258.0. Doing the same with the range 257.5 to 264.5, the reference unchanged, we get 262.0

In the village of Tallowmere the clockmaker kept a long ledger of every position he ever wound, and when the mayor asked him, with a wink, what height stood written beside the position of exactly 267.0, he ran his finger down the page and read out 88.57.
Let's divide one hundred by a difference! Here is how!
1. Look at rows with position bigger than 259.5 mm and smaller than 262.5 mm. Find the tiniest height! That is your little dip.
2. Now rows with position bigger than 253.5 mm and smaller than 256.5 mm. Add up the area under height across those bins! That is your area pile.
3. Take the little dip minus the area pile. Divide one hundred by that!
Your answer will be -0.381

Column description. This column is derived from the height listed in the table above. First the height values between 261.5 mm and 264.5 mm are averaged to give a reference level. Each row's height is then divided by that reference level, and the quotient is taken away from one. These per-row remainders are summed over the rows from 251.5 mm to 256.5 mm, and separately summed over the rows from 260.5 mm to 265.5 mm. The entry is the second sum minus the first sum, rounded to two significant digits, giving 2.8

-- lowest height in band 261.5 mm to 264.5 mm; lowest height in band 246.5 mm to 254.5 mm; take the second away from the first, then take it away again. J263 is -153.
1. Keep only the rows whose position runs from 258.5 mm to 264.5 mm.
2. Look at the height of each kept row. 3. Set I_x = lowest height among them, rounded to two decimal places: 70.03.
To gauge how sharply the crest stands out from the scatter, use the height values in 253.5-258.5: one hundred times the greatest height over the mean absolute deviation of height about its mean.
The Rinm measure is 1702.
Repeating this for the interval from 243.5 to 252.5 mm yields 4036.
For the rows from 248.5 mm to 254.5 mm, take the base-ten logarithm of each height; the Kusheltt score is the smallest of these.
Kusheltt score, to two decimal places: 2.05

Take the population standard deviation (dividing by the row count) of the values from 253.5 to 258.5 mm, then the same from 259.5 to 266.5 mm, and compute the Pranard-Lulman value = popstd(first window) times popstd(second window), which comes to 41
